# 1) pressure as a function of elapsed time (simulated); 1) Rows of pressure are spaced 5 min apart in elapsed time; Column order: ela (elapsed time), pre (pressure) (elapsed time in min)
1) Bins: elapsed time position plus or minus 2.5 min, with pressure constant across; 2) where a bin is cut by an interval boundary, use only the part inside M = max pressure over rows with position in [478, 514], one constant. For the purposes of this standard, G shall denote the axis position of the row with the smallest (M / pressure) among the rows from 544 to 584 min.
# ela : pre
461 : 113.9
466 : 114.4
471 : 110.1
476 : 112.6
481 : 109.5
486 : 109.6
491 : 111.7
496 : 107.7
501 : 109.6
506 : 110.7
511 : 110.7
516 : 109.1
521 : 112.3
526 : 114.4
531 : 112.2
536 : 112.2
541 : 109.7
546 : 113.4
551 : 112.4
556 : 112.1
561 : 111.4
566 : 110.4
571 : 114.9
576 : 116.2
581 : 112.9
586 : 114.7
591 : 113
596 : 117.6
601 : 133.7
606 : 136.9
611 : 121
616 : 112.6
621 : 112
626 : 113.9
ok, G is 576 min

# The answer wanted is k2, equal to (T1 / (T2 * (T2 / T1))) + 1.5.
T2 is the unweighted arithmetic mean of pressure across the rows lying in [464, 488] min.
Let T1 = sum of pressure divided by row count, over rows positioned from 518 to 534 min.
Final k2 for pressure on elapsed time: 2.53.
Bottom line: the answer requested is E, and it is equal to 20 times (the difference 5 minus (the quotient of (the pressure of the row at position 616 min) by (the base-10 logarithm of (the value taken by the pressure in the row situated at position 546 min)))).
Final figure -996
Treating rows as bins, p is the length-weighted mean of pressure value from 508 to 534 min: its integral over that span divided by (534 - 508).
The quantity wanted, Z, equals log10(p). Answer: 2.05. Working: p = 112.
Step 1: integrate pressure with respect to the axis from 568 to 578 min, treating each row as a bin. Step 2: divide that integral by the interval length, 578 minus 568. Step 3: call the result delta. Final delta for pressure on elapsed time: 115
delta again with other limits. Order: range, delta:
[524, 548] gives 112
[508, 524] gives 111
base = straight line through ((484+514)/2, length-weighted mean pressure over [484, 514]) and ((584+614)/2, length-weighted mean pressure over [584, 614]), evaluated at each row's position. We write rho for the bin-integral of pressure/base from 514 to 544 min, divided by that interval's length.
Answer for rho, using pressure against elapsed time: 0.98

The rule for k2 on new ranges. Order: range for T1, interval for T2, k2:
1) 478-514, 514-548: 2.47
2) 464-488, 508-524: 2.51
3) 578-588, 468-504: 2.57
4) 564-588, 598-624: 2.35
